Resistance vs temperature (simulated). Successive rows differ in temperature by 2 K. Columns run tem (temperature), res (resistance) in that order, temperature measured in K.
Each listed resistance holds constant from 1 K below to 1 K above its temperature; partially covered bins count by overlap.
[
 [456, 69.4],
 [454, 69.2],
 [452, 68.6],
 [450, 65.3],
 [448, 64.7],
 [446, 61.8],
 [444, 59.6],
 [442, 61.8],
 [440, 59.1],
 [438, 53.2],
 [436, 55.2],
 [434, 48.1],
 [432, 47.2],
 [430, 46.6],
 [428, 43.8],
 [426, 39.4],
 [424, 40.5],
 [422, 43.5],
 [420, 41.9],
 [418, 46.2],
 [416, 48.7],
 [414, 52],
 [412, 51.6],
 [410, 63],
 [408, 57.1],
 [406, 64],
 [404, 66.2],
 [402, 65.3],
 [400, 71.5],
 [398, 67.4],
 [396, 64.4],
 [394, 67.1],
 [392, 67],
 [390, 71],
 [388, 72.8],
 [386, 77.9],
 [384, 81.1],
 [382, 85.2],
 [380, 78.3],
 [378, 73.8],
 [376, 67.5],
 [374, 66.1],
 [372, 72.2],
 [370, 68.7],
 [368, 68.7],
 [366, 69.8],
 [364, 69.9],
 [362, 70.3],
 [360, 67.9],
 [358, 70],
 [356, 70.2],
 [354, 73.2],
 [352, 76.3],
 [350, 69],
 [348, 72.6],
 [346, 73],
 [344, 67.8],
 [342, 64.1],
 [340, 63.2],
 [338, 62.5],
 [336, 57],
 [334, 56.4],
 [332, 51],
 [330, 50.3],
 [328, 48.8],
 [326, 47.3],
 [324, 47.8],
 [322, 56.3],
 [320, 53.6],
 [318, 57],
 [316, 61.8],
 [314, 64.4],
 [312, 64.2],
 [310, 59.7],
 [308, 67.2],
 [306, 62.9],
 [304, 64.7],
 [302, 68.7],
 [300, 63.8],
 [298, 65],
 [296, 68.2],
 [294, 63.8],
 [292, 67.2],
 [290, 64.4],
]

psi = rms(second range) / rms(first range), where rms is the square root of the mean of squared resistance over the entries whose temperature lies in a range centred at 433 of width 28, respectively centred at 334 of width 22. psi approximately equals 0.9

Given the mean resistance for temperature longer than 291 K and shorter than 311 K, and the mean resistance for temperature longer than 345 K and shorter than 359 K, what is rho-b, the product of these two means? 4691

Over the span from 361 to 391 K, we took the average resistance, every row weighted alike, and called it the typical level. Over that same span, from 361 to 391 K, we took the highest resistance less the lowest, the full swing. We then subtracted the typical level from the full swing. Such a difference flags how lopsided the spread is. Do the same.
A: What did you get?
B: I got -54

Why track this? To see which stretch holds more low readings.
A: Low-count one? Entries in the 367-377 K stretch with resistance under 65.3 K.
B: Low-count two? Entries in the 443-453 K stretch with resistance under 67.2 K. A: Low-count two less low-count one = 4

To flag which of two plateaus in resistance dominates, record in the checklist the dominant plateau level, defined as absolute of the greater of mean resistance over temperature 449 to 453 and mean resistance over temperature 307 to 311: 67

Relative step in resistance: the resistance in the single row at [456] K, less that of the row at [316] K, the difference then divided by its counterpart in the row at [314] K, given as 0.12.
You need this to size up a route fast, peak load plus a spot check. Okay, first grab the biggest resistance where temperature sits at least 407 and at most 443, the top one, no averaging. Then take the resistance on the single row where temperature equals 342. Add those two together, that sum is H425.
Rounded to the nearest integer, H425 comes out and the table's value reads 127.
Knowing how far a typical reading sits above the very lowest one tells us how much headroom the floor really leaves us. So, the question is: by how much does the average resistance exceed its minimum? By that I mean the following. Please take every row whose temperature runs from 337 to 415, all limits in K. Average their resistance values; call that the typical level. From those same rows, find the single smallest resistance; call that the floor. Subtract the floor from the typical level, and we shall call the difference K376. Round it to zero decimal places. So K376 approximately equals 17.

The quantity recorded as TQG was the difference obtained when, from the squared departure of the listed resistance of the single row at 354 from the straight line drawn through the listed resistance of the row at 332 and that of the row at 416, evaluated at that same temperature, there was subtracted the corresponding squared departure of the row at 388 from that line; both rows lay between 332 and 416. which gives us -24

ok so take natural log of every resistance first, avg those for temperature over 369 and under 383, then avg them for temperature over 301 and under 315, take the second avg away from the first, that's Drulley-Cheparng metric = 0.12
